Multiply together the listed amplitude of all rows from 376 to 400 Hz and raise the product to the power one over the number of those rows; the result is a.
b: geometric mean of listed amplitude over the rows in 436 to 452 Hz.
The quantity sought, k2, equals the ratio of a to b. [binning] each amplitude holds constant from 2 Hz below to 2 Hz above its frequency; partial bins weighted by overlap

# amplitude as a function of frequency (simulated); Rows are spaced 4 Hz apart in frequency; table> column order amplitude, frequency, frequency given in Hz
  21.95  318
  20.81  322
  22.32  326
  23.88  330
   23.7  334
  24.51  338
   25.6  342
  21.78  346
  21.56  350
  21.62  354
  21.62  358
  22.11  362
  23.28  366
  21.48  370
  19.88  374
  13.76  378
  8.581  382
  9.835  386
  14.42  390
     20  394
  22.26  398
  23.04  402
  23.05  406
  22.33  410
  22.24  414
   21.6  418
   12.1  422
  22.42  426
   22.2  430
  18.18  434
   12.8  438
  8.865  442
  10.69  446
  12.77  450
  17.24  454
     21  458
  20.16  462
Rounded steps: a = 14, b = 11.2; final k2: 1.25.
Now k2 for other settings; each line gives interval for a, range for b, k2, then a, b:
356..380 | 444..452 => 1.72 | 20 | 11.7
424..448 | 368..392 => 1.07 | 15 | 13.9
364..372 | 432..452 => 1.82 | 22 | 12.3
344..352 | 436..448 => 2.03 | 22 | 10.7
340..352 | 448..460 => 1.38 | 23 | 16.7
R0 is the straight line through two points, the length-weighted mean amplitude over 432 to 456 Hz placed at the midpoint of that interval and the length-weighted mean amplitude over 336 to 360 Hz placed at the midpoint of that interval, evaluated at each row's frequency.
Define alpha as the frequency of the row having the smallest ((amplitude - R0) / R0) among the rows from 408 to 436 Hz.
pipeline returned 422 Hz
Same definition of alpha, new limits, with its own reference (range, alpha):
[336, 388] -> 382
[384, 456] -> 386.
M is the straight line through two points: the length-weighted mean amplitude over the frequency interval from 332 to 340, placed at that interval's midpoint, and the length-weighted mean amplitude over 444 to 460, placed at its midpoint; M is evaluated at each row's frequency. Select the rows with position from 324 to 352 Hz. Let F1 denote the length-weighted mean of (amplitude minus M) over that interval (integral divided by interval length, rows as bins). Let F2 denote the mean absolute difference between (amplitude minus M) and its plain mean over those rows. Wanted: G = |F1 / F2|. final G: 0.57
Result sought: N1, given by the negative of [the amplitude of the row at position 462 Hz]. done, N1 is -20.2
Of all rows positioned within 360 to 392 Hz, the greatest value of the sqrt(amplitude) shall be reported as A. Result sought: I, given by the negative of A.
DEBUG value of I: -4.82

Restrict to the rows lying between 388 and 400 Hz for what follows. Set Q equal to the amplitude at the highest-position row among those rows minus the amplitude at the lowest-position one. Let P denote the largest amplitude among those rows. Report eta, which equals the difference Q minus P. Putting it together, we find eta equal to -14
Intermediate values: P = 22.26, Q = 8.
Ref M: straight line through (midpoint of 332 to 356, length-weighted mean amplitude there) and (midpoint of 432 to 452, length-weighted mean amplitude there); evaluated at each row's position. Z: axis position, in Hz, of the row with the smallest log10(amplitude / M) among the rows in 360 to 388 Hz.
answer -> 382 Hz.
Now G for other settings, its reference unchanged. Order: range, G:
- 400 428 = 1.14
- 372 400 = 1.05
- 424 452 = 0.25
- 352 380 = 0.78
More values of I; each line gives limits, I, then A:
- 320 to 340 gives -4.95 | 4.95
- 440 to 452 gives -3.57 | 3.57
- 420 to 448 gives -4.73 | 4.73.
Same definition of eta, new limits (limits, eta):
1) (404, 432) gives -24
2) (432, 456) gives -19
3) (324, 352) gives -26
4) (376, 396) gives -14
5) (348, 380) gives -31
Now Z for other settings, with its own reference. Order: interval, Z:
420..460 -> 442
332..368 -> 346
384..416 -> 386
